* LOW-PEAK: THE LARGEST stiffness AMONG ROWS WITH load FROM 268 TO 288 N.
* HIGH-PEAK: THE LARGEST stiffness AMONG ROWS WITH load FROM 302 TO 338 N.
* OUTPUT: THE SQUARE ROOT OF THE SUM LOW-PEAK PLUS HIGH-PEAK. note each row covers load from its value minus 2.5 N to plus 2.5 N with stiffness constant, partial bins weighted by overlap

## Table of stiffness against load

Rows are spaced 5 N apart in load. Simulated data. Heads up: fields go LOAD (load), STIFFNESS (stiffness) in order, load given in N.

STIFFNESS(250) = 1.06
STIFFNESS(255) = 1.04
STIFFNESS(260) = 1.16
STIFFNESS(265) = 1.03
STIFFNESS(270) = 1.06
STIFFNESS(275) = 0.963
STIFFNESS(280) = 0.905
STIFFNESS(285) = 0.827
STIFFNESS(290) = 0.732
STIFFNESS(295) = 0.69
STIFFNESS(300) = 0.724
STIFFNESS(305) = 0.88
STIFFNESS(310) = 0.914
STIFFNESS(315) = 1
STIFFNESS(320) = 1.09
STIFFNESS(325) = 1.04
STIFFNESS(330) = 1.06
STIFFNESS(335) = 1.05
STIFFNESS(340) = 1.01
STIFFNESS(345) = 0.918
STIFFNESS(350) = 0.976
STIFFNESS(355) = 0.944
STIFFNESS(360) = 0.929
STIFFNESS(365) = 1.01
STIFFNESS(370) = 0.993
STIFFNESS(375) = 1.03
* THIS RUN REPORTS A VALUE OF 1.47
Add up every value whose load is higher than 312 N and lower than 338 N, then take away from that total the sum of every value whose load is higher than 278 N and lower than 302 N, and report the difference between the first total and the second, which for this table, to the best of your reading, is 1.4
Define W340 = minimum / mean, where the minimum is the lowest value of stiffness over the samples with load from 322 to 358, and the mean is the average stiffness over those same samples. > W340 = 0.92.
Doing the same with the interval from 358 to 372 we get 0.95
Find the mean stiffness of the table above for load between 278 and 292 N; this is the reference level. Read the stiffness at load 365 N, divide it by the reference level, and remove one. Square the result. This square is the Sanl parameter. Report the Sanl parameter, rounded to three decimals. 0.053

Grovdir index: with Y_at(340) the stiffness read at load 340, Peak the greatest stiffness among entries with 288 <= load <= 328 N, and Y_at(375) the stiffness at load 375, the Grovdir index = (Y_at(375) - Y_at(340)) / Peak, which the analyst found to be 0.02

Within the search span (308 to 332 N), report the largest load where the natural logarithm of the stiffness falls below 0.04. 325 N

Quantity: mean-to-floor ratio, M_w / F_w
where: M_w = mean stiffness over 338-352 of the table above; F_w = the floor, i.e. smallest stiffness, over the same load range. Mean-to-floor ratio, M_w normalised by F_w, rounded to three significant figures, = 1.05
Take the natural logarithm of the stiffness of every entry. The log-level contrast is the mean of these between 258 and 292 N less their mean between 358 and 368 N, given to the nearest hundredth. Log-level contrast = -0.03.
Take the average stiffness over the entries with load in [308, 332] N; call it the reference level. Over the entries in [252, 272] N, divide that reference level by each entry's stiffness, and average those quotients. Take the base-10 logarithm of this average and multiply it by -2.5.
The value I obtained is 0.05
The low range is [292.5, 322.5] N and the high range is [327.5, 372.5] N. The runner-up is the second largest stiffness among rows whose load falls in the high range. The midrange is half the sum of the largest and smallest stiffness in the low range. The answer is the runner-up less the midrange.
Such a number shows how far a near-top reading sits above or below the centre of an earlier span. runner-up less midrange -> 0.16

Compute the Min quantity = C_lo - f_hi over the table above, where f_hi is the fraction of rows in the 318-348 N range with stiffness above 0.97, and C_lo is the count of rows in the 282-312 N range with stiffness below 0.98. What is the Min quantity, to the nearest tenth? 5.2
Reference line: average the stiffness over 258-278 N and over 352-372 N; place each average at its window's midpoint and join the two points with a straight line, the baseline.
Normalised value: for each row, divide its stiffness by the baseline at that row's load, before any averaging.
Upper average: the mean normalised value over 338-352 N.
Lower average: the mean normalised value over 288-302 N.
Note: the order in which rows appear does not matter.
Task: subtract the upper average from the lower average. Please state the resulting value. -0.29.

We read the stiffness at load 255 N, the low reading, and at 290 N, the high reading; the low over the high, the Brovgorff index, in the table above 1.42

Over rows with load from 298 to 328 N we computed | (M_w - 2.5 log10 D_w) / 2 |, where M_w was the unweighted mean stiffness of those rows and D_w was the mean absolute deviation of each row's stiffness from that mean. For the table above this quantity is 1.71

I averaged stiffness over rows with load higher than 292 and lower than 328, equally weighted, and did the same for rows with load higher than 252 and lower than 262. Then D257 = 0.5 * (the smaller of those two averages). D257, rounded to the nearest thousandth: 0.453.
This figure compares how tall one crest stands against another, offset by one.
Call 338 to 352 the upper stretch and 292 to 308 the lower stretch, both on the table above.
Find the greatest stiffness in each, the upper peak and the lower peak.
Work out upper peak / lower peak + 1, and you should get 2.15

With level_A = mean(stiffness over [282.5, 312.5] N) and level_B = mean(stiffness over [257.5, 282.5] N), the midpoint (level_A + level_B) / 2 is 0.91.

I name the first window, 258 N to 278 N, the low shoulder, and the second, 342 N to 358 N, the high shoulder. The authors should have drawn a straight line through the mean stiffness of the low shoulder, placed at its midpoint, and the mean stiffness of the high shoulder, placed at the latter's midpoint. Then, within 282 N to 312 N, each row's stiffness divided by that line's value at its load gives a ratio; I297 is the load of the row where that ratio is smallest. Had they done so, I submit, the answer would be 295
